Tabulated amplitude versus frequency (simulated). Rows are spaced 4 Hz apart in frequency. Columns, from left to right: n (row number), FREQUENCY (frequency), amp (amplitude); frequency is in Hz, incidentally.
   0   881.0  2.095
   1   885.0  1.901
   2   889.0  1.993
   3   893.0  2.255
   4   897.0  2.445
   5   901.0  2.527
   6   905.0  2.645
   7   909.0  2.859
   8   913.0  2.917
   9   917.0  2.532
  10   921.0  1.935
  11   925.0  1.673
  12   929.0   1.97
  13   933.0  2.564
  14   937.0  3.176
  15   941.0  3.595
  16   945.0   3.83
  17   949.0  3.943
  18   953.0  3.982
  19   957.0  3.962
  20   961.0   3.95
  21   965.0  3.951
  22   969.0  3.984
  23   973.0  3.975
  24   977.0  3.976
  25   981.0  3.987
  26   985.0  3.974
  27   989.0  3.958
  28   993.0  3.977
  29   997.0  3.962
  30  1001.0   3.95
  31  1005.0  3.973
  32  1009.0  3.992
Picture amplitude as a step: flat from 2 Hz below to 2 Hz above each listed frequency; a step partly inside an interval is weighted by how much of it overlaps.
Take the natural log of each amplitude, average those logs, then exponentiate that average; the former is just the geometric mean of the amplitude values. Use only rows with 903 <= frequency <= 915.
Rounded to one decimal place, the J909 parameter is 2.8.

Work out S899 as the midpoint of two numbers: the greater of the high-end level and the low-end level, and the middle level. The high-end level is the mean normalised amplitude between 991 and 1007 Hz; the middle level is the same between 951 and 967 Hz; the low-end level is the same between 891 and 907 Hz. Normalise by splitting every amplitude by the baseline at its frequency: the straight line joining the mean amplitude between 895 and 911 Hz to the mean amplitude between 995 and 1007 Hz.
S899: 1.09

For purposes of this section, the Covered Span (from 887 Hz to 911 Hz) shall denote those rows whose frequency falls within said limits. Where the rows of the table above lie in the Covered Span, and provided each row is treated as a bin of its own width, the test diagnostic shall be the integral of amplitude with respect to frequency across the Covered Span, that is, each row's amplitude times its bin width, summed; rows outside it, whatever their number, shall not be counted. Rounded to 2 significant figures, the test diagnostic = 59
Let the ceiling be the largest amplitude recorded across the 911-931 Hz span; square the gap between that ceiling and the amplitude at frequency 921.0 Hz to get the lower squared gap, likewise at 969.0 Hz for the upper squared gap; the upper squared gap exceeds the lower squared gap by 0.17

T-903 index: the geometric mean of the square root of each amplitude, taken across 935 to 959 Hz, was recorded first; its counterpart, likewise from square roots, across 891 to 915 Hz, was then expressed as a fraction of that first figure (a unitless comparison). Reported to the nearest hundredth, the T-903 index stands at 0.83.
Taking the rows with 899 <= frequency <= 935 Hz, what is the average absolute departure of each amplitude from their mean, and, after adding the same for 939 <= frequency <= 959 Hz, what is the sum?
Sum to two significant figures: 0.48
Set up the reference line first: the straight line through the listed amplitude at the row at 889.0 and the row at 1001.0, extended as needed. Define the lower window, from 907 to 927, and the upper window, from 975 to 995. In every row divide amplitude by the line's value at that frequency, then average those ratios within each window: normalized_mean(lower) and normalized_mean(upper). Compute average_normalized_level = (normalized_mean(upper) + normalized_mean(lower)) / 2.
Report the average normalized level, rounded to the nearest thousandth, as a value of 1.026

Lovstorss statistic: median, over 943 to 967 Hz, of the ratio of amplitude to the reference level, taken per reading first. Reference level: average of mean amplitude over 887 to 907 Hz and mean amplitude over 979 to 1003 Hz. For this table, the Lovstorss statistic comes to 1.25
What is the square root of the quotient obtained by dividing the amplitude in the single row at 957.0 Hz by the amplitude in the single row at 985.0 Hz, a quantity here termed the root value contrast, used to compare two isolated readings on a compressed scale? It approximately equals 0.998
